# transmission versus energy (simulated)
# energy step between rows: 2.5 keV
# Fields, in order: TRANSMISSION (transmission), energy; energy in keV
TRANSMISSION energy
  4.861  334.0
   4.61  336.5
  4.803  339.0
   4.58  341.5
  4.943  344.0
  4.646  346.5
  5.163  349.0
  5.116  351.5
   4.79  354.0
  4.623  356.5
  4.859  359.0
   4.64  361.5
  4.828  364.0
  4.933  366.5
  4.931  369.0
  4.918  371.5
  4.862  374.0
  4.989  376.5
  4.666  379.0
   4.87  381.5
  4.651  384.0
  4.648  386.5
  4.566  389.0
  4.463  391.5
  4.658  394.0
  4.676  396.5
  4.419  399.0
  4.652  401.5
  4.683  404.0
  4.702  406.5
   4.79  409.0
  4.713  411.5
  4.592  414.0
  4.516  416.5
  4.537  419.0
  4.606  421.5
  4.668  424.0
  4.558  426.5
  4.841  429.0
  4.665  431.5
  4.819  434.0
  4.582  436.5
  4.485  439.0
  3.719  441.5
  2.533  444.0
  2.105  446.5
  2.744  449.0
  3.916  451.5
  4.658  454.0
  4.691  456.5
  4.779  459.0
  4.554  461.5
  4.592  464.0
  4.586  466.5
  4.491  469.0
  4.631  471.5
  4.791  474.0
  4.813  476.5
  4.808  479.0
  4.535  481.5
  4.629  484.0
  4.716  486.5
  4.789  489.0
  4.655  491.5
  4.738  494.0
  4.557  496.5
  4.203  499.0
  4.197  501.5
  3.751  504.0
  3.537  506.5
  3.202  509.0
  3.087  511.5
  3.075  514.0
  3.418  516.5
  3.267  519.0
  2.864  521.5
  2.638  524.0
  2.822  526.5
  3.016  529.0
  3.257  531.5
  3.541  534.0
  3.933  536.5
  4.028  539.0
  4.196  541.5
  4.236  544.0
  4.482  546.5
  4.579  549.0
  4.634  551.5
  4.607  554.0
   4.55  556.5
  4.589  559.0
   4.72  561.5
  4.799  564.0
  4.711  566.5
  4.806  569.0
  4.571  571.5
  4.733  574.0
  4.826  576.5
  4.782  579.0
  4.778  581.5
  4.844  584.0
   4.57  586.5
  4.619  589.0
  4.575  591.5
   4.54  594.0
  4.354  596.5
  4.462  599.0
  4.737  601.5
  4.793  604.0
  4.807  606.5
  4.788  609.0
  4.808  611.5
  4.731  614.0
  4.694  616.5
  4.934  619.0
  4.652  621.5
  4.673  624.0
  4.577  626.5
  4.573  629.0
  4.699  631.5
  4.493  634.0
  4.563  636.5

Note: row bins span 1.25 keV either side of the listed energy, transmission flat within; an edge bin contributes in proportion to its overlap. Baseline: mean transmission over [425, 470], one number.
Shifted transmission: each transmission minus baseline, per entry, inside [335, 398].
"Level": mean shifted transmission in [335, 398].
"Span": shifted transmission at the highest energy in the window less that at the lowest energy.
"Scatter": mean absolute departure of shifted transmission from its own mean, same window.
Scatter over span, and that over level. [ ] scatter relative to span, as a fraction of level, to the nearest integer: 4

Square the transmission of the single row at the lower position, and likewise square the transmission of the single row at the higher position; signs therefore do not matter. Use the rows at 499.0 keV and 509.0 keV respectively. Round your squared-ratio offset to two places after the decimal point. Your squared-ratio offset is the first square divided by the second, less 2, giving -0.28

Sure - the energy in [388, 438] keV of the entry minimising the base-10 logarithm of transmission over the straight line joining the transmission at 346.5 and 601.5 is 399.0 keV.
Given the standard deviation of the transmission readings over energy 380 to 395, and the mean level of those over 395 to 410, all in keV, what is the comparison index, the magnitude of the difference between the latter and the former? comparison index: 4.5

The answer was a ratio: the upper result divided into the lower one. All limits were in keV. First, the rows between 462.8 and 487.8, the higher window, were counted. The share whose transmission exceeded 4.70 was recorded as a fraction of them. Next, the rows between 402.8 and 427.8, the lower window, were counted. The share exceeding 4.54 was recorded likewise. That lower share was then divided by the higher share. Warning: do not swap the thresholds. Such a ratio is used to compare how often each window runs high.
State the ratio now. 2.0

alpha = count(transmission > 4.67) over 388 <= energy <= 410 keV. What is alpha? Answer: 4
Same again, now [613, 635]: 5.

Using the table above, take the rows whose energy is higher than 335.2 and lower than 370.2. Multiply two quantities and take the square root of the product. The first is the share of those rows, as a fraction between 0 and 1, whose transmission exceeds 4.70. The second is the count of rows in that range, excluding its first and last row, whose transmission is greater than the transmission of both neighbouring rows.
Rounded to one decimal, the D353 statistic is 1.8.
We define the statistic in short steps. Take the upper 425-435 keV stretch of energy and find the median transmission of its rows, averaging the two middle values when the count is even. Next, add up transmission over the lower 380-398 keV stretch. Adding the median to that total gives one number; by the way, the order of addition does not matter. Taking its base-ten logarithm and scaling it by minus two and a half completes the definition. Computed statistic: -3.9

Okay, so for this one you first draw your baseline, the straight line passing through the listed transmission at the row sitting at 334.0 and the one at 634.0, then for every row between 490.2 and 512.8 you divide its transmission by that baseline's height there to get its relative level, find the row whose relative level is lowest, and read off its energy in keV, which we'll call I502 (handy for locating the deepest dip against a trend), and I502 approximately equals 511.5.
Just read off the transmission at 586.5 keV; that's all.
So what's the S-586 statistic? 4.57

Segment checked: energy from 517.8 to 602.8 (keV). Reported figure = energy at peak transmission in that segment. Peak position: 584.0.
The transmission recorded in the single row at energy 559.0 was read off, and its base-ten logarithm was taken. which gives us 0.662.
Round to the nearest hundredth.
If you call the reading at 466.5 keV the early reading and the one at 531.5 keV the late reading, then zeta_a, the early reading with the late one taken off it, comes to 1.33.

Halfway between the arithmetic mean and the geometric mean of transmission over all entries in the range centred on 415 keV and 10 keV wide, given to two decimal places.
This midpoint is 4.59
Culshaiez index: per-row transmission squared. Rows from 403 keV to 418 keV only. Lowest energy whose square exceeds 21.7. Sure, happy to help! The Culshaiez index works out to 404.0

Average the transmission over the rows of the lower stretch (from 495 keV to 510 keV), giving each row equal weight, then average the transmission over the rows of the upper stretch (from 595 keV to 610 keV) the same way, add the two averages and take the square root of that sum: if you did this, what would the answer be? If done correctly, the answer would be 2.93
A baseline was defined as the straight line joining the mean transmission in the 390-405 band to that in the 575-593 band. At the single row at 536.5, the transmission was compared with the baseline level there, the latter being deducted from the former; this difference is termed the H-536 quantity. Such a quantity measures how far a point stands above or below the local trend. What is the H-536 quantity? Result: -0.75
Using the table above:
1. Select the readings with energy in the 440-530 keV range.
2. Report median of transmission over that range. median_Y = 4.35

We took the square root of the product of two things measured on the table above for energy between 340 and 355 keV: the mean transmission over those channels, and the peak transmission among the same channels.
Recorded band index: 5.02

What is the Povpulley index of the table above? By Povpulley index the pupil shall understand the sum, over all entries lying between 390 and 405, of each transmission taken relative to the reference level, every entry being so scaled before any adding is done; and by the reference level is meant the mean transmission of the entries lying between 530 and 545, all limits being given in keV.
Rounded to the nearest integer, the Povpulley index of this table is 7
